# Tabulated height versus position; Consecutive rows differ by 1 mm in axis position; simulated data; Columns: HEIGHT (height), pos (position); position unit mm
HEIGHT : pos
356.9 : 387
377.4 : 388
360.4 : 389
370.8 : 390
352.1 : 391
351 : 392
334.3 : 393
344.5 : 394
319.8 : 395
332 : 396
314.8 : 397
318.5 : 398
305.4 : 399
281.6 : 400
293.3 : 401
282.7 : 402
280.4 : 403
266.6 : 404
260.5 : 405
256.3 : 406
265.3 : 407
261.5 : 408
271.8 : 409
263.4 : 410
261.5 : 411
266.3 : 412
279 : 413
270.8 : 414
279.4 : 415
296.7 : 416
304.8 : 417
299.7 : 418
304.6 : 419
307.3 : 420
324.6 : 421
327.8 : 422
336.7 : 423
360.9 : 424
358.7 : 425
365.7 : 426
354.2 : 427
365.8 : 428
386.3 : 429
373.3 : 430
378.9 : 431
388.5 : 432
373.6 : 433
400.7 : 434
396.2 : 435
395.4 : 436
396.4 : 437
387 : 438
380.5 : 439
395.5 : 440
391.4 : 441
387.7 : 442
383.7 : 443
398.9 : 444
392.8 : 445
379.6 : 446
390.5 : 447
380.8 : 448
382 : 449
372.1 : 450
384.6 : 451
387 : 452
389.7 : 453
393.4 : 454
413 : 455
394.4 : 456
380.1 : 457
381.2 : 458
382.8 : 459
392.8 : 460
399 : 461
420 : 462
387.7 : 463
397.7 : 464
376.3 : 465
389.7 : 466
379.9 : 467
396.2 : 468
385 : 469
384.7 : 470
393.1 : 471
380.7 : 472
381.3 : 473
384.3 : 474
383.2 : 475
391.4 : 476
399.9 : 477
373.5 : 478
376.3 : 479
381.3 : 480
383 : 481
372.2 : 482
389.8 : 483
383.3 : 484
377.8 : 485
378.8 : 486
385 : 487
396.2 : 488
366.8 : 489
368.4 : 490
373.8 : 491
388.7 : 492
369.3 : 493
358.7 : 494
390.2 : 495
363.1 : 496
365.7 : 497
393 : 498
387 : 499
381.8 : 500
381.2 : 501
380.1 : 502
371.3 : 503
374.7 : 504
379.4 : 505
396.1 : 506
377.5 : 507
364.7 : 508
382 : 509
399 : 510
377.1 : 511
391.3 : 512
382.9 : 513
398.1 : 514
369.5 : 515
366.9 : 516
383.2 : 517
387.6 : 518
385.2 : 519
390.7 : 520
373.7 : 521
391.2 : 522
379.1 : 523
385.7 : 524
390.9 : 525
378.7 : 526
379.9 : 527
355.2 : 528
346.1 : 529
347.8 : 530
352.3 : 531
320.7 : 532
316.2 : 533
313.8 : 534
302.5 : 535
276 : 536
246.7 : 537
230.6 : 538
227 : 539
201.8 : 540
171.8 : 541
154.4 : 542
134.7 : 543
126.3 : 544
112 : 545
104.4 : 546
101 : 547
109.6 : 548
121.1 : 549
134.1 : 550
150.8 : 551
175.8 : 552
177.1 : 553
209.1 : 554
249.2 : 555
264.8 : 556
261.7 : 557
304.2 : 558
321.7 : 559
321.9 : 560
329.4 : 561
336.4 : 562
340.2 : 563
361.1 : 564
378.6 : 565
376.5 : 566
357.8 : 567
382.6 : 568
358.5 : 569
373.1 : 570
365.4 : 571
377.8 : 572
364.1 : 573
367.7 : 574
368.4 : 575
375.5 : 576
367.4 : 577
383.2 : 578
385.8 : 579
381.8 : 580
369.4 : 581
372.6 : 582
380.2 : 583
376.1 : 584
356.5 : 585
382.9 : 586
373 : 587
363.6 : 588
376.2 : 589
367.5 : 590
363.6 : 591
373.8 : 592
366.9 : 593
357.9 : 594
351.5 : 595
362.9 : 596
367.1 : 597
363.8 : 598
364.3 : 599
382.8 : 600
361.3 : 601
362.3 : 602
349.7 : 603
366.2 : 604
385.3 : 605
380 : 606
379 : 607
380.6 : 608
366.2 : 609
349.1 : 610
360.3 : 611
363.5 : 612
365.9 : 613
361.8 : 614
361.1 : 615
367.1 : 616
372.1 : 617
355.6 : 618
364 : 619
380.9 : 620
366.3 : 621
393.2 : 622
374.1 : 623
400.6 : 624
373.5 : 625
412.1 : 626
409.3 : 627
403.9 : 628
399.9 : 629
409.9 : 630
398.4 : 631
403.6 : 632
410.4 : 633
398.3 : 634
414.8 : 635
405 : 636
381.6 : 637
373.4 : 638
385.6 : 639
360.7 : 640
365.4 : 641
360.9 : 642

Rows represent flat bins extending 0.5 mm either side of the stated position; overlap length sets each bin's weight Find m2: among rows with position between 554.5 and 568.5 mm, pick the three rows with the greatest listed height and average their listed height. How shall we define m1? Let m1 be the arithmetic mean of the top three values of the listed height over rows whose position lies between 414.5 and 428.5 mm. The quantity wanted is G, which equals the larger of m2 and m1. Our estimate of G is 379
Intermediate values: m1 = 364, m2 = 379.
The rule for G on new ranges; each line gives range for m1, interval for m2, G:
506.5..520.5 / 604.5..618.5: 396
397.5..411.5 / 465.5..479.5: 396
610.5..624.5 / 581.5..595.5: 392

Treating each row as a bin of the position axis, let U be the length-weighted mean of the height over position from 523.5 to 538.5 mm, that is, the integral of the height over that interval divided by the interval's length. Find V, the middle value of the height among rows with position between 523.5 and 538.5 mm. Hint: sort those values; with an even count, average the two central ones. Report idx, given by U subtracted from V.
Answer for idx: 17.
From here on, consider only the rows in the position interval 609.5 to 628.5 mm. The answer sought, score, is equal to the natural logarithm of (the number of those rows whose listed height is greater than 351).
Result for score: 2.89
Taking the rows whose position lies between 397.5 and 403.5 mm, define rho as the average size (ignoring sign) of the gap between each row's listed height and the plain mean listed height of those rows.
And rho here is 12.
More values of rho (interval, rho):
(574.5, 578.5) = 6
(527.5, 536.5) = 22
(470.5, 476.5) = 4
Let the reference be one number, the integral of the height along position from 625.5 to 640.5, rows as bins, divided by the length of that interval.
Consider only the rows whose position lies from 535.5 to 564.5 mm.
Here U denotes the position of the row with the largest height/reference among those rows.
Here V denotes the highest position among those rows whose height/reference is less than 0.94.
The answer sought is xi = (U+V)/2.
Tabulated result 564.0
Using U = 564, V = 564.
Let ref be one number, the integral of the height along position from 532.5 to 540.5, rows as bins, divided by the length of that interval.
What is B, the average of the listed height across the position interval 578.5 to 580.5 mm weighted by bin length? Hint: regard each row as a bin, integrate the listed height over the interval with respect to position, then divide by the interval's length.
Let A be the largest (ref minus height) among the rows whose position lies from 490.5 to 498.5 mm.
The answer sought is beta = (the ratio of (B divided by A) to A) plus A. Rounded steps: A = -94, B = 384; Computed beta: -94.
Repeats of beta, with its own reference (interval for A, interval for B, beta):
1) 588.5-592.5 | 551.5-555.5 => -99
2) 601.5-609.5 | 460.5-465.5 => -85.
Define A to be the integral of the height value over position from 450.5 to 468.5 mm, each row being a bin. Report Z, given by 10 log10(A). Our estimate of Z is 38.5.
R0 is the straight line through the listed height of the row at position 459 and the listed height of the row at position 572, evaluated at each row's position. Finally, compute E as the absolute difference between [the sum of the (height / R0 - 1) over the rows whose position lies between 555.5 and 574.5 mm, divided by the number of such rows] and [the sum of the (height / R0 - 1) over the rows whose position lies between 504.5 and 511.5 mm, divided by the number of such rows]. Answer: 0.093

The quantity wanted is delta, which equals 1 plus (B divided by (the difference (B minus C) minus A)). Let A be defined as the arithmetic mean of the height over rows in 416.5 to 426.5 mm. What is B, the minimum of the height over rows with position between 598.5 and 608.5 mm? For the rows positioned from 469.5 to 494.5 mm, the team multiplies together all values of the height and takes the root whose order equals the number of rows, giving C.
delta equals 0.03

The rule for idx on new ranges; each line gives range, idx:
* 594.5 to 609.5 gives -2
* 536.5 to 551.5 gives -20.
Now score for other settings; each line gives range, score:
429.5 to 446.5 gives 2.83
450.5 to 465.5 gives 2.71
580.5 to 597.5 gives 2.83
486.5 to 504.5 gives 2.89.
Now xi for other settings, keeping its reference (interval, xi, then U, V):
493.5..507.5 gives 504.5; 506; 503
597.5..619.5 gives 612.0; 605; 619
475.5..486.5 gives 479.5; 477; 482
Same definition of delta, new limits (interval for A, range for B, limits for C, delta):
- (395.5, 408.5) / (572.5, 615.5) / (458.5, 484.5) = -0.08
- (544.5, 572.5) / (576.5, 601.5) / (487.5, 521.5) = -0.19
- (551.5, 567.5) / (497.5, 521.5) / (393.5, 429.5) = -0.55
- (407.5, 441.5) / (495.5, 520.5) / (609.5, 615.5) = -0.08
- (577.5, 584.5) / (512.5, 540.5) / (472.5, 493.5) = 0.64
